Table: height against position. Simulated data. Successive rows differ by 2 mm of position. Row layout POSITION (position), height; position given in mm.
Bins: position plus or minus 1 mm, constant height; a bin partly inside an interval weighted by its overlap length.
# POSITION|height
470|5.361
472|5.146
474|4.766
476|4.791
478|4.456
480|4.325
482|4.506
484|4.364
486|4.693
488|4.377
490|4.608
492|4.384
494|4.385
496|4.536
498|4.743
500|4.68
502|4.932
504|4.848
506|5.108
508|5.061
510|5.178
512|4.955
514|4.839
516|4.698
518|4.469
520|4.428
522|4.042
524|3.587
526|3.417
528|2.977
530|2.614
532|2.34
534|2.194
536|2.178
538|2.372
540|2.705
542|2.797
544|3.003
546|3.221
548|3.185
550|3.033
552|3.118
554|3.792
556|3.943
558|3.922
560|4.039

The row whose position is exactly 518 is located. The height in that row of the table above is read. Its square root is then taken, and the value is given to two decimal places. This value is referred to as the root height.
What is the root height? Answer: 2.11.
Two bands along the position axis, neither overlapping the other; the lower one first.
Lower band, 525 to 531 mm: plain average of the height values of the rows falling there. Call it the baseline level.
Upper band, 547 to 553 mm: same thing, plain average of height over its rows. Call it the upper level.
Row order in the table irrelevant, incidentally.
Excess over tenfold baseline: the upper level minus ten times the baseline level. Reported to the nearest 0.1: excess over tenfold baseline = -26.9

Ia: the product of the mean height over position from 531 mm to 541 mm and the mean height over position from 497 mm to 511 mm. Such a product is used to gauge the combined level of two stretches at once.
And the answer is 12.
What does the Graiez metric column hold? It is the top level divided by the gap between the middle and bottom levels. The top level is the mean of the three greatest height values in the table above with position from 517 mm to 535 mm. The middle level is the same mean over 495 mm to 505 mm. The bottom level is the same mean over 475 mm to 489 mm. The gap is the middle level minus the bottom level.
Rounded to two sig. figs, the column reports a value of 24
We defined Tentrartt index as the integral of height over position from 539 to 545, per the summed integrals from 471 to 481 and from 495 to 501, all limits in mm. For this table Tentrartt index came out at 0.23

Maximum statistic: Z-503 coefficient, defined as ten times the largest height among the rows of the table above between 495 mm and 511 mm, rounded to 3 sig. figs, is 51.8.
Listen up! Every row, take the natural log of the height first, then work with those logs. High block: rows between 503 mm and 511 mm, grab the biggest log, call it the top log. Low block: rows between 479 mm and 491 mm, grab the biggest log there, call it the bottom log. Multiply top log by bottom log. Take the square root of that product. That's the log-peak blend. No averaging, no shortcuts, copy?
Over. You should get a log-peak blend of 1.59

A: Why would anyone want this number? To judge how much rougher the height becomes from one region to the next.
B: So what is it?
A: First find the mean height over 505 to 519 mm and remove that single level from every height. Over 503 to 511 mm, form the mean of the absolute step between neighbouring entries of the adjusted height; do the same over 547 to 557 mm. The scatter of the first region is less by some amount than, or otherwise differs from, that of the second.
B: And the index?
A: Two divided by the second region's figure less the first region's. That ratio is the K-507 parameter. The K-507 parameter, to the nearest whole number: 16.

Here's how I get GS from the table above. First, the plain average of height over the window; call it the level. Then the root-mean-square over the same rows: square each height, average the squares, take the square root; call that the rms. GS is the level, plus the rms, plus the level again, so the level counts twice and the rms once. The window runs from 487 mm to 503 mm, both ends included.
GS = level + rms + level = 14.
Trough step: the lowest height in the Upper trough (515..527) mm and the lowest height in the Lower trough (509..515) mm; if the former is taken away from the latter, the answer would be 1.4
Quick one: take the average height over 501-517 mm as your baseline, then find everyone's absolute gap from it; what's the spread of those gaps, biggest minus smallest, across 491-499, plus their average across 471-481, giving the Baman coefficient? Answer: 0.7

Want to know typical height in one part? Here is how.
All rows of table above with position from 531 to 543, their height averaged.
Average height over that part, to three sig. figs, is 2.43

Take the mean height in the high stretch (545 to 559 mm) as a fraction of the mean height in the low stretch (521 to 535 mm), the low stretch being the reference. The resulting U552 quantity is 1.1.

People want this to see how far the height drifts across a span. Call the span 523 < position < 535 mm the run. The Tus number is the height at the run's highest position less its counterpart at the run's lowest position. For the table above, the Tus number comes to -1.4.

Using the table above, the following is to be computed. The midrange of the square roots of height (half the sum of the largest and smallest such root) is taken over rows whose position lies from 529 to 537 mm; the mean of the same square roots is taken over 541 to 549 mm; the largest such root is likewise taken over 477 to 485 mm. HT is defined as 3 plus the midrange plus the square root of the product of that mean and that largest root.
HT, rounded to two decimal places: 6.47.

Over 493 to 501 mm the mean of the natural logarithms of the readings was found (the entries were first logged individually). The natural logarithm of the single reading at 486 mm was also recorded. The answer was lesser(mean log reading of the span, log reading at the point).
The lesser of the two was 1.52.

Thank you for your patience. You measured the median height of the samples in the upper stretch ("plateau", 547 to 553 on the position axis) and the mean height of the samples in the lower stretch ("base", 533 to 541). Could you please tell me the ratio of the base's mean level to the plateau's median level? 0.76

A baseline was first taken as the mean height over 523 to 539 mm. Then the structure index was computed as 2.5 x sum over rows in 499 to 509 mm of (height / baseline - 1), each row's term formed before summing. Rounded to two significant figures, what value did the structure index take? 10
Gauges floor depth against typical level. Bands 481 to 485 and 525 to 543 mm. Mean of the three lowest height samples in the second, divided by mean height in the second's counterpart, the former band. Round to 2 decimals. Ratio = 0.50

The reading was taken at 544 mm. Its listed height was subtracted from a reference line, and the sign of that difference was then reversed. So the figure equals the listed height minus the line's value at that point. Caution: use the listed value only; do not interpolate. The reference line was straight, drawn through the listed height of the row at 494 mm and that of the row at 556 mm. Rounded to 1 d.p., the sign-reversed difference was -1.0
